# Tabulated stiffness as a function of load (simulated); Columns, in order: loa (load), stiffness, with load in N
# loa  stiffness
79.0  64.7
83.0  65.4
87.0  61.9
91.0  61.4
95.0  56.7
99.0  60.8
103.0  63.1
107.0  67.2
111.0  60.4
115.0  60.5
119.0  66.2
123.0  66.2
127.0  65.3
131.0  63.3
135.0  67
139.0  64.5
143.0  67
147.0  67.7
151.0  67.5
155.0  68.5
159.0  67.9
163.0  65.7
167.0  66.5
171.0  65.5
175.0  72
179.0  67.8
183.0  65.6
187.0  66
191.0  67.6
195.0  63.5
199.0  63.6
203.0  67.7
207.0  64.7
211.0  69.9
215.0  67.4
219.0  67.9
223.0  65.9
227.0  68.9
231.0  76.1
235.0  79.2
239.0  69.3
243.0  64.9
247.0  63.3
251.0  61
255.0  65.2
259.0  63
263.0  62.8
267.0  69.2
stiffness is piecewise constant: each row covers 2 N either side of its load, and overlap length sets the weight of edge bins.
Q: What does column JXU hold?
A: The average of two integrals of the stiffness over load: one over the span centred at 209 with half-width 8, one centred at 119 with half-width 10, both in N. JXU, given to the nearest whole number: 1177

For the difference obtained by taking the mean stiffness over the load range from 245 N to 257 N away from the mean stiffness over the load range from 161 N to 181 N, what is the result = 4.3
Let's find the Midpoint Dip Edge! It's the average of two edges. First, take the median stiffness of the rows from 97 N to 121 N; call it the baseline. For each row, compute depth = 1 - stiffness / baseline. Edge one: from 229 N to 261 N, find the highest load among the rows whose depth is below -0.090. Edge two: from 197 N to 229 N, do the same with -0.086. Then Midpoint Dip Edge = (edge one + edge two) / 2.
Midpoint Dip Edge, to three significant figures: 233 N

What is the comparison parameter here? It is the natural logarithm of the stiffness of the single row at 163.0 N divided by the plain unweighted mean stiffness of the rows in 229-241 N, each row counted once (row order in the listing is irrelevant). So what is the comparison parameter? -0.13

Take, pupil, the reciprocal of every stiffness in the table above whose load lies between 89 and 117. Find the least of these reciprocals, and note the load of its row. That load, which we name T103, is 107.0 N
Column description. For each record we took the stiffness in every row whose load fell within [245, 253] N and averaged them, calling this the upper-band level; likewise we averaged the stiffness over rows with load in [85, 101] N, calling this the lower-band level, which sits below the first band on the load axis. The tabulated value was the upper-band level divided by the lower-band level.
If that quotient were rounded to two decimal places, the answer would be 1.03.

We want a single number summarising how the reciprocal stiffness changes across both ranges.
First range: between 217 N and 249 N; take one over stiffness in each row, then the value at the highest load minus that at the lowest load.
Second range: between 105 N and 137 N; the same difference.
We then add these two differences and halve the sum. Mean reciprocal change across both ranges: 0.0006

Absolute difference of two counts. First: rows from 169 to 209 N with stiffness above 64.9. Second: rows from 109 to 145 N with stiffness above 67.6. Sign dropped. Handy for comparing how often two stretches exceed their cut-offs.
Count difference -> 7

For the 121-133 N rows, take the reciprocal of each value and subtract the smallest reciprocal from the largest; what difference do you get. 0.0007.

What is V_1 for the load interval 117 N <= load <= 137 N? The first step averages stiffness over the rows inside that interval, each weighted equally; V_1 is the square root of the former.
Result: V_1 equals 8.10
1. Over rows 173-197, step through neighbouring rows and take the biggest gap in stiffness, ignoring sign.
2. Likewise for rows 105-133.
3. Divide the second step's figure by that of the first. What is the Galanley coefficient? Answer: 1.6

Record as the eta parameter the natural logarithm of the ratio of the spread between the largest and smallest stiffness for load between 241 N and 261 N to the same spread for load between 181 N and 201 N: 0.02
